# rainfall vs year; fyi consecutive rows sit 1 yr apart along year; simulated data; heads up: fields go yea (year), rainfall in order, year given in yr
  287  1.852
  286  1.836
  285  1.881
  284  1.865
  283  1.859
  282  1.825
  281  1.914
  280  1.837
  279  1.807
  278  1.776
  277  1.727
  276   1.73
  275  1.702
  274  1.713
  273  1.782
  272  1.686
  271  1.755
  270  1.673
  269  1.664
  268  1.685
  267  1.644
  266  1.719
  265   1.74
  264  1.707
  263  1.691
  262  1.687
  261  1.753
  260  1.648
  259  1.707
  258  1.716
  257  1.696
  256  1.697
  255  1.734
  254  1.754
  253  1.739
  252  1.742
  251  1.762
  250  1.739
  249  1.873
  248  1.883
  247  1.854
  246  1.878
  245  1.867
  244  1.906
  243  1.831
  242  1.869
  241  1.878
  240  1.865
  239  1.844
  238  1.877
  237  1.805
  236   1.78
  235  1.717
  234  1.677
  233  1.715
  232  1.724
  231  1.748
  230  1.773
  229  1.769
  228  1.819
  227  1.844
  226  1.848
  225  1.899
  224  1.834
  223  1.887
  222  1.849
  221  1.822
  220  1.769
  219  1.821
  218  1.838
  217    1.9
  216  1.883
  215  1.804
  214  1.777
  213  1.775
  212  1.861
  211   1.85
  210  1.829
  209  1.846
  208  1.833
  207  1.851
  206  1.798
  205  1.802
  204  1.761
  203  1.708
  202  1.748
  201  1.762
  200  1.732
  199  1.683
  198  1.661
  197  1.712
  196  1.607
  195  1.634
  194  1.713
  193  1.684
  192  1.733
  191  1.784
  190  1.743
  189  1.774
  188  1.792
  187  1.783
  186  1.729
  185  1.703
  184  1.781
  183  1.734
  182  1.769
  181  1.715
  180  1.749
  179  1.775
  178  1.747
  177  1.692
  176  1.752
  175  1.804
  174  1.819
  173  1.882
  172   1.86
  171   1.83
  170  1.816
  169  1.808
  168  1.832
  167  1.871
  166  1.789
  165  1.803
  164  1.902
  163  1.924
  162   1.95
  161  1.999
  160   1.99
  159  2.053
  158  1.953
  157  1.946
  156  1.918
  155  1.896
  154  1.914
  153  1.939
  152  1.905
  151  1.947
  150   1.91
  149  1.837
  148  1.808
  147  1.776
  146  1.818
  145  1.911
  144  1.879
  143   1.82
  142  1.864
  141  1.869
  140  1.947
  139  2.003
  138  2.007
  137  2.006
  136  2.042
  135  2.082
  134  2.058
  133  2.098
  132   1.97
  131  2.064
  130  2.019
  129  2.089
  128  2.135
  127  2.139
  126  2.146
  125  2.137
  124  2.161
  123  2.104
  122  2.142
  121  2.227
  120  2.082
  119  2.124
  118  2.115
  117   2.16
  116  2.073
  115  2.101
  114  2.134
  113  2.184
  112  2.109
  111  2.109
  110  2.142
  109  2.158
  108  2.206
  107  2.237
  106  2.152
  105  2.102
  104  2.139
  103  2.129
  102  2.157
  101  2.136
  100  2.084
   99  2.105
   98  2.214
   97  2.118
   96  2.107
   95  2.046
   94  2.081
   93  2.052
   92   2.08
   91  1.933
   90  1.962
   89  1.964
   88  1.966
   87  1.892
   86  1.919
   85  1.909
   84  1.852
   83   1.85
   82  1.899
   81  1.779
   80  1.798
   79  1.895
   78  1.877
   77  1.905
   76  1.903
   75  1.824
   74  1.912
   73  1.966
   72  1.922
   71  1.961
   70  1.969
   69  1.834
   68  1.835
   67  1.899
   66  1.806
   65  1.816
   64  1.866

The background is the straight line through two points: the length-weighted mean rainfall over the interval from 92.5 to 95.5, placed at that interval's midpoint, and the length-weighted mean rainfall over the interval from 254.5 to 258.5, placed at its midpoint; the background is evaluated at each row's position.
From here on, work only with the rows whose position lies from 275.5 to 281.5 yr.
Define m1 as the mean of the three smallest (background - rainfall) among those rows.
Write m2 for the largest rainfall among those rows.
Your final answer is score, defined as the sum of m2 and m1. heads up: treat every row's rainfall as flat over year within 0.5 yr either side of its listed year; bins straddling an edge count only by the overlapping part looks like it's 1.72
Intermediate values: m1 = -0.19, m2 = 1.914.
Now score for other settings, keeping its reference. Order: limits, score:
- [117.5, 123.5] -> 2.07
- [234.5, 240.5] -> 1.76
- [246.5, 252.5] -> 1.74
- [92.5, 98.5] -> 2.12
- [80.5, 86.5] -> 2.09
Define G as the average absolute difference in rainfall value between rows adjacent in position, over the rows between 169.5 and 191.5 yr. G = 0.0377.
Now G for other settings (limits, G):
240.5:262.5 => 0.0356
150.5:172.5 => 0.0360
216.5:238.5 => 0.0380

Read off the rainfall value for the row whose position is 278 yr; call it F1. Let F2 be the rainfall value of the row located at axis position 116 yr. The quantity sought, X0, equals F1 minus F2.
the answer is -0.30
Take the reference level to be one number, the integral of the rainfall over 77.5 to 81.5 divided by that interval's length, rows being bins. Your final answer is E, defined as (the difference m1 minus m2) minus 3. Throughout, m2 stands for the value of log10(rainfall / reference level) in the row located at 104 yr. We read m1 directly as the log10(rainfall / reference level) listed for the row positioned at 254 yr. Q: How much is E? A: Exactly -3.09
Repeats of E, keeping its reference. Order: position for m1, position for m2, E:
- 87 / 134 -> -3.04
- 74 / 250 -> -2.96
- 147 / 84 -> -3.02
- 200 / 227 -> -3.03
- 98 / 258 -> -2.89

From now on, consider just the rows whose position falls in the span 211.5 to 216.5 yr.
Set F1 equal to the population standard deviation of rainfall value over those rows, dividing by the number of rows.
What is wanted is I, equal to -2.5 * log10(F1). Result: 3.4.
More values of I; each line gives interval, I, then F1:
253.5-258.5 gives 4.1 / 0.02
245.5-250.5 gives 3.2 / 0.05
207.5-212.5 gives 4.8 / 0.01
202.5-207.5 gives 3.3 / 0.05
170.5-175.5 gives 3.9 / 0.03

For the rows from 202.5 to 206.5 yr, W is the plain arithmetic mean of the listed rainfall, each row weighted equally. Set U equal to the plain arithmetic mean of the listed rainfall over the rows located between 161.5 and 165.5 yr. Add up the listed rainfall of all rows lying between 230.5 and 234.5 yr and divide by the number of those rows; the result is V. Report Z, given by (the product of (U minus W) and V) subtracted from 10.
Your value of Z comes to 9.8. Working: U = 1.89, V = 1.72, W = 1.77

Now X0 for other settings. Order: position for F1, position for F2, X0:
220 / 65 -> -0.05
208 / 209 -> -0.01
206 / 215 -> -0.01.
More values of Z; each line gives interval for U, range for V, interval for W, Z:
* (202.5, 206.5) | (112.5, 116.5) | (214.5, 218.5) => 10.2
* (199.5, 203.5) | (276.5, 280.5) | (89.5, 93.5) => 10.5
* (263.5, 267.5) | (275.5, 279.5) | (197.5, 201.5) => 10.0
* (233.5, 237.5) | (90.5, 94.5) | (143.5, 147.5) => 10.2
